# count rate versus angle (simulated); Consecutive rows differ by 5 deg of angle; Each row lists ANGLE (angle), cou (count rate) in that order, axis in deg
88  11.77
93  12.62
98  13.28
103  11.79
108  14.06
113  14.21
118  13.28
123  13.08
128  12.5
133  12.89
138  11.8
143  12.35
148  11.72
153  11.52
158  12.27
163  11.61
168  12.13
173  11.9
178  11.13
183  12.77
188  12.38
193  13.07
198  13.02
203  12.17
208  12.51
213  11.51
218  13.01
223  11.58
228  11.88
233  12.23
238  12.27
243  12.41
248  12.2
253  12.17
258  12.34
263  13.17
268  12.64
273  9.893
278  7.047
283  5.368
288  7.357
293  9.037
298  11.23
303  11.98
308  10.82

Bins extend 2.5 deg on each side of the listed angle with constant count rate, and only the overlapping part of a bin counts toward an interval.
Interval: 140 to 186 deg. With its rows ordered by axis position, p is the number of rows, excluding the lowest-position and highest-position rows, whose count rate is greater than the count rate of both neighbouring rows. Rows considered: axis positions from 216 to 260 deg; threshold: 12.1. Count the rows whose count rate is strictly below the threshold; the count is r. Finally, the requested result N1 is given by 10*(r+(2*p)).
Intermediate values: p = 2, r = 2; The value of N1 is 60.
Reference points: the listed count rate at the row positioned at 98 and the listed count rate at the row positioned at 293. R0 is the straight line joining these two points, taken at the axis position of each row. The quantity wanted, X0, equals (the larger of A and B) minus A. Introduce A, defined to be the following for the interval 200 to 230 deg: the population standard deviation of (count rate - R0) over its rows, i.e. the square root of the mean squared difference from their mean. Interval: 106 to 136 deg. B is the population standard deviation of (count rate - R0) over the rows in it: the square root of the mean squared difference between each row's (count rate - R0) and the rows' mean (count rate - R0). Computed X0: 0.0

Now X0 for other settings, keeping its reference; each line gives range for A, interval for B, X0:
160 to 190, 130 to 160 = 0.0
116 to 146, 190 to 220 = 0.2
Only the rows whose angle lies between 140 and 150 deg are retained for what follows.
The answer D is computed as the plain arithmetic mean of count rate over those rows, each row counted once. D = 12.0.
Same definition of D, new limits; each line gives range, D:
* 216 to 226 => 12.3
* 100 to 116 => 13.4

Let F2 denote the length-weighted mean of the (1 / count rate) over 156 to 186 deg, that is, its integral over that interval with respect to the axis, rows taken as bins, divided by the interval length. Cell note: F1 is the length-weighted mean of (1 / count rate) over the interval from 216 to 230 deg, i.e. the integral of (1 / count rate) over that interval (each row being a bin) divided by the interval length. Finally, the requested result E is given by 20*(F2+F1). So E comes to 3.3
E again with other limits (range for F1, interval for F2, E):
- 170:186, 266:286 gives 4.2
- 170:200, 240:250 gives 3.2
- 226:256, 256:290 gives 3.9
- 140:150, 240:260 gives 3.3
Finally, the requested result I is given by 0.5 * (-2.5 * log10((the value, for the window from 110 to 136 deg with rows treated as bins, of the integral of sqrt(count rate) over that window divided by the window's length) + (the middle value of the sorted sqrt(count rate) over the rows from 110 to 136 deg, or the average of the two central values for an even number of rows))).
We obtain -1.08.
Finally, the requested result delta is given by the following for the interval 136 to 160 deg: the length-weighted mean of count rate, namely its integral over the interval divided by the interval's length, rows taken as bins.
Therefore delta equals 11.9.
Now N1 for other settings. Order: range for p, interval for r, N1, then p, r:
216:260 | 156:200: 50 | 1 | 3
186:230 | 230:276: 70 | 3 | 1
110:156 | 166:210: 60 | 2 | 2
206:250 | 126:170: 80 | 2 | 4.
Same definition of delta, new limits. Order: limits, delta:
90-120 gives 13.2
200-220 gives 12.3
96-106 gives 12.6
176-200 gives 12.5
